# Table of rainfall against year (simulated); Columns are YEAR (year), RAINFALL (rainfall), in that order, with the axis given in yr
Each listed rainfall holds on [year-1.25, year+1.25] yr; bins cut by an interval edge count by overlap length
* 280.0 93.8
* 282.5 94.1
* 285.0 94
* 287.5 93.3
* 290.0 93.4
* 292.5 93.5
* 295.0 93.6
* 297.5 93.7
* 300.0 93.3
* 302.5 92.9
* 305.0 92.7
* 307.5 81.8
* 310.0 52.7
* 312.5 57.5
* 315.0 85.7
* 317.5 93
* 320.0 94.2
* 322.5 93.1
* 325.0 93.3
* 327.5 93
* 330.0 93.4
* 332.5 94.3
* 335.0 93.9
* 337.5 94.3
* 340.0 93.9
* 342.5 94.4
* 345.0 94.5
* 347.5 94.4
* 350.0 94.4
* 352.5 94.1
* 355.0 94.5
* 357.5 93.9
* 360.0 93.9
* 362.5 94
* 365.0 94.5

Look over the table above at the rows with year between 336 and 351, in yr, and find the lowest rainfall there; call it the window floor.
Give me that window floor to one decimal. 93.9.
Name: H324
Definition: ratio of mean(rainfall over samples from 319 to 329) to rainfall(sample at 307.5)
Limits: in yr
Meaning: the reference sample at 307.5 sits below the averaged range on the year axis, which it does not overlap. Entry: 1.14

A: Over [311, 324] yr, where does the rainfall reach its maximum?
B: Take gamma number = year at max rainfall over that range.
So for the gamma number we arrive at 320.0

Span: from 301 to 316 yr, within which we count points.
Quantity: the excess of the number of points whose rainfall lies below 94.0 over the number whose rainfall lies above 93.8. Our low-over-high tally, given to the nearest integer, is 6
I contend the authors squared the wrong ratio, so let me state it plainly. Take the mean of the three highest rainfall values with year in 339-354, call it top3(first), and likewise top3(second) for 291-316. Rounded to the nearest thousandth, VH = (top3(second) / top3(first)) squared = 0.982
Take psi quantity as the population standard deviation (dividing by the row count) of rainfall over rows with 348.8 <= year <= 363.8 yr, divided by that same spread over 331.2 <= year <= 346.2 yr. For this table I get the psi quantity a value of 1.01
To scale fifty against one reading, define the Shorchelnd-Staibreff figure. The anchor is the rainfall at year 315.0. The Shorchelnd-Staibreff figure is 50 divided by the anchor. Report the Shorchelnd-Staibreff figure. 0.583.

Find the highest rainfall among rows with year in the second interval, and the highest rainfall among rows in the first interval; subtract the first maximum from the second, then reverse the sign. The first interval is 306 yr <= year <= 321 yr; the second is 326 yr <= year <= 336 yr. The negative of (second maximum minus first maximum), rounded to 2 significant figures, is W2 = -0.10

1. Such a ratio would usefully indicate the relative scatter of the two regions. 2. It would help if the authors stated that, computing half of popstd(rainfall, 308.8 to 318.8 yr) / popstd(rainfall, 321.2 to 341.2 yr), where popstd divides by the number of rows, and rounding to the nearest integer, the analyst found 18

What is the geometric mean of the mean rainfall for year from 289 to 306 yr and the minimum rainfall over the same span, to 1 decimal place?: 93.0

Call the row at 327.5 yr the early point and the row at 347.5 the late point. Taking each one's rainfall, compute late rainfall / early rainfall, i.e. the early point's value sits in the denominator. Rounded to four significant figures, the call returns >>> 1.015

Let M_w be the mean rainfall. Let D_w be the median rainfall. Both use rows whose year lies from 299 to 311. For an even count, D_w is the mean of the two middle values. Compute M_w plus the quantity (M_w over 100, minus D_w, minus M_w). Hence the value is -91.9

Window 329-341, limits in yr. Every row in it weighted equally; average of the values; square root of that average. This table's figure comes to 9.69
